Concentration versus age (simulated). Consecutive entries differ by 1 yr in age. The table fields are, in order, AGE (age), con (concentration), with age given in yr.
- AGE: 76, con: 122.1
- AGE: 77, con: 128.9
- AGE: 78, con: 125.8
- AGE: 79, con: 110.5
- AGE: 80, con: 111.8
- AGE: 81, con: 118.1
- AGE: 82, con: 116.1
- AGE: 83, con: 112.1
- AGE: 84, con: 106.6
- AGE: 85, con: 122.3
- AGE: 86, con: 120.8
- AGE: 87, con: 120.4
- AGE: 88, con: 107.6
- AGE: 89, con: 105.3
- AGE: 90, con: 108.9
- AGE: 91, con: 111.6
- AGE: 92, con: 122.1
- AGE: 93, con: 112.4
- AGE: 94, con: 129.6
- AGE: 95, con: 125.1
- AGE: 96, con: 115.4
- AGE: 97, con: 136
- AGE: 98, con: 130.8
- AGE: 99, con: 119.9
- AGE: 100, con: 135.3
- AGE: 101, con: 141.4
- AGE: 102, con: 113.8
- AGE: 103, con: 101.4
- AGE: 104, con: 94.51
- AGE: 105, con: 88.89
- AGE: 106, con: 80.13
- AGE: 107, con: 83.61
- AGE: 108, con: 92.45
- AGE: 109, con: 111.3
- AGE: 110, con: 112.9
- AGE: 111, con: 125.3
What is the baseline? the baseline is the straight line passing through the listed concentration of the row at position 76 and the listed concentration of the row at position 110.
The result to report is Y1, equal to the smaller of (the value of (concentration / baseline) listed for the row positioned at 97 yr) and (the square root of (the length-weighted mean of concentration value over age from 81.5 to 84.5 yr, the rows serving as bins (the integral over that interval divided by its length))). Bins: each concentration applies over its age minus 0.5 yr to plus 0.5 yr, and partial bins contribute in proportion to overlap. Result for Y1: 1.17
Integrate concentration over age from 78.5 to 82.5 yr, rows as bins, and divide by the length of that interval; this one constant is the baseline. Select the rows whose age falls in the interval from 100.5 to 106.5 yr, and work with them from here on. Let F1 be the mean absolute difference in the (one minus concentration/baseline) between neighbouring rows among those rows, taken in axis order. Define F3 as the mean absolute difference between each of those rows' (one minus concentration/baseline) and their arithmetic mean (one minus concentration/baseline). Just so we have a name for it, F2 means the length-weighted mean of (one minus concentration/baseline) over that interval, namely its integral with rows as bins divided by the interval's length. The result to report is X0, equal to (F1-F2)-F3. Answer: -0.13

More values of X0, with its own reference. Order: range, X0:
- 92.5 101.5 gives 0.14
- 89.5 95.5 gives 0.05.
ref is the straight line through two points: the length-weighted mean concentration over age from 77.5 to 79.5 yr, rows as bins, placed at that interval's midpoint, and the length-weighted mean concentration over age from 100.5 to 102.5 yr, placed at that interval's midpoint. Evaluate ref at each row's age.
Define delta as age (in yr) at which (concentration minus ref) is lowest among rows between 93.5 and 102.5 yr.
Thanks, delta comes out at 102 yr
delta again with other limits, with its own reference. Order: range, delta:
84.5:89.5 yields 89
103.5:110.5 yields 106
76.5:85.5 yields 84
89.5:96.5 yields 90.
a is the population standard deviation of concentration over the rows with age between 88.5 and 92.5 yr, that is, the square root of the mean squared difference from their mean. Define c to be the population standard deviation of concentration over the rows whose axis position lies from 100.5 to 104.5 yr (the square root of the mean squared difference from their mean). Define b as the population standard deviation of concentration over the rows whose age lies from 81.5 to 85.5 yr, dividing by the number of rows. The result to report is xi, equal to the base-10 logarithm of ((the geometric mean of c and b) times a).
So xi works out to 1.80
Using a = 6.3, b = 5.7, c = 17.9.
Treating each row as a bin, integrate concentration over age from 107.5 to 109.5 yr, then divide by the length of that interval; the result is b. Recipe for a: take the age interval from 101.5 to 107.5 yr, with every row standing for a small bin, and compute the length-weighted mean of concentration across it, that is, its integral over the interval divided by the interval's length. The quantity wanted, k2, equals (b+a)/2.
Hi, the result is 98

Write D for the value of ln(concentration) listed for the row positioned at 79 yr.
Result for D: 4.71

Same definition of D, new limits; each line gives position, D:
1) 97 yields 4.91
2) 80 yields 4.72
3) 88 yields 4.68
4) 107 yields 4.43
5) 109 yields 4.71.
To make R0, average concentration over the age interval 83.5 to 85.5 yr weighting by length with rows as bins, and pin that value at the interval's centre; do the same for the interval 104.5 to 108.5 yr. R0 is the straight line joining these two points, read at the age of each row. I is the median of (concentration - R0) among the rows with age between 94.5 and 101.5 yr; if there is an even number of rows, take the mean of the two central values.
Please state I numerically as 34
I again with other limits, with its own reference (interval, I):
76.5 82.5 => -1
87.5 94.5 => 5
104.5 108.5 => -1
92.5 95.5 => 24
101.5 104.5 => 11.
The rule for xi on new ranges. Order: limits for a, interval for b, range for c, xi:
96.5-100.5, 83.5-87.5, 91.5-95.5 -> 1.61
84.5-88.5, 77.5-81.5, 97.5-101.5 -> 1.61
